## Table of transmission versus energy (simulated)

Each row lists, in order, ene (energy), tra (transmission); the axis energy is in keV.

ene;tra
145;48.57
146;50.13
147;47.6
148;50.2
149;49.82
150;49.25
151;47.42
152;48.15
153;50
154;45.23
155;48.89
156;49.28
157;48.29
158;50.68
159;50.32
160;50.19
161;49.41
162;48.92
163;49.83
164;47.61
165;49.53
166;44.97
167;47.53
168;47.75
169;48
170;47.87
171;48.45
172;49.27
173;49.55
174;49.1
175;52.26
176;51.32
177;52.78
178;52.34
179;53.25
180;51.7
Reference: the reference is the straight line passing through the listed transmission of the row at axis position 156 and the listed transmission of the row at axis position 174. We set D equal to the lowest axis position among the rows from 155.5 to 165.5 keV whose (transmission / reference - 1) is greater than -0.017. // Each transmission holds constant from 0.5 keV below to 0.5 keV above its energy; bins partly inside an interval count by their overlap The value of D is 156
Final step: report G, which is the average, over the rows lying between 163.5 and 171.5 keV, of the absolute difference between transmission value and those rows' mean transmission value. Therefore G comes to 0.76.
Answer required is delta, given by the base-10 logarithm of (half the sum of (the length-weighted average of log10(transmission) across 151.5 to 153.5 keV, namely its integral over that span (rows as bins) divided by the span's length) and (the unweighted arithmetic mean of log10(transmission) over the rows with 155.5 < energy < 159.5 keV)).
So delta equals 0.229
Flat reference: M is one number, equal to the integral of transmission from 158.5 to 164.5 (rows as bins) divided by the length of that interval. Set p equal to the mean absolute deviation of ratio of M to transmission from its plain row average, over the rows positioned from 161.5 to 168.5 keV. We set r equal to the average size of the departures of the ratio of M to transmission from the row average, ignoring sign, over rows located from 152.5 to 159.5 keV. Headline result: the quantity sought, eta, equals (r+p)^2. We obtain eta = 0.0028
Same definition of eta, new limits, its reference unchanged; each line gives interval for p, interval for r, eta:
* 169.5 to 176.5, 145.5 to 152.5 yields 0.0020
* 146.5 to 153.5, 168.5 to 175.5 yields 0.0017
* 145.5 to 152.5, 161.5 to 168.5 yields 0.0023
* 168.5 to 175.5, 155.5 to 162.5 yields 0.0011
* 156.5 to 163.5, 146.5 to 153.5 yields 0.0012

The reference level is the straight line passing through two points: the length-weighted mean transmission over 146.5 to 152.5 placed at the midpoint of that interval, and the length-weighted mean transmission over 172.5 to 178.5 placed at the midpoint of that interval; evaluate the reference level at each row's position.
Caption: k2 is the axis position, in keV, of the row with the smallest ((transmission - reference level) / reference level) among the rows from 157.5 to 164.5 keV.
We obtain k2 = 164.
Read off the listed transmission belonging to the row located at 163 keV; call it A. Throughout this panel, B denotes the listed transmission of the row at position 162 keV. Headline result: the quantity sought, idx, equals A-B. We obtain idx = 1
